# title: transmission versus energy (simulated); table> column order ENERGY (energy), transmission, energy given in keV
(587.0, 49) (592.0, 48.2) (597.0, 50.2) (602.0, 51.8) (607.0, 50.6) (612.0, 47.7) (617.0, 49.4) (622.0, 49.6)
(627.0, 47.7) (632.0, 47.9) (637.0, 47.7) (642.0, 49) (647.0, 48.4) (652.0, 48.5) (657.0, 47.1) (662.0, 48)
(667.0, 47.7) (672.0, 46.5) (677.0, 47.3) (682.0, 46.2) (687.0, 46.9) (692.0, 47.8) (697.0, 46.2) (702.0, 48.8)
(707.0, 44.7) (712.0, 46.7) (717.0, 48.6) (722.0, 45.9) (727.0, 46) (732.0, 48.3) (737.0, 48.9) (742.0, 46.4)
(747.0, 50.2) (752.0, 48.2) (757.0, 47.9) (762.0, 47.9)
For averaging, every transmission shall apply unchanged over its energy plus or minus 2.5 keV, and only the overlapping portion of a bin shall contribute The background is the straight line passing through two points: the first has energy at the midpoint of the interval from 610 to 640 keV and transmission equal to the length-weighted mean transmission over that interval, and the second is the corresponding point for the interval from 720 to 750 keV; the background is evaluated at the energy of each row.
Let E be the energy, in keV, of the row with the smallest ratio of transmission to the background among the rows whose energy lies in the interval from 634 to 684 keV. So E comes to 682.0 keV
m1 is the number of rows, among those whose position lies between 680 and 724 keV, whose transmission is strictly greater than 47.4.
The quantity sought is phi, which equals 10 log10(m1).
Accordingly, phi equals 4.8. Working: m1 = 3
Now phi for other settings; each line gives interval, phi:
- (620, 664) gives 9.0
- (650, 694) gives 6.0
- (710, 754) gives 7.0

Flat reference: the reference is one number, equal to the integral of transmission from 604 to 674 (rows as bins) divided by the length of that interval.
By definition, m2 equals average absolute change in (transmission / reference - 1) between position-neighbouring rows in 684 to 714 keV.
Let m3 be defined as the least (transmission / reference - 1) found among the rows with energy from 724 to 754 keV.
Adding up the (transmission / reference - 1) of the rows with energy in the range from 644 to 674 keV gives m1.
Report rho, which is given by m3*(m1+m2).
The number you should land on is 0.001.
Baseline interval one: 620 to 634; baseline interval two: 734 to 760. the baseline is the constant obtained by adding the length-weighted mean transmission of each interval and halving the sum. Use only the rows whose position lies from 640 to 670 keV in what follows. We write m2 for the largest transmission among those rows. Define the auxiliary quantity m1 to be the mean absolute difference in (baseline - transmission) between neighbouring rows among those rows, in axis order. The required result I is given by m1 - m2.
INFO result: -48.3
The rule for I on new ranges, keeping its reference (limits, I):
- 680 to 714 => -46.8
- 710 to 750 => -48.2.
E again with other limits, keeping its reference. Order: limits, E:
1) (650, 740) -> 707.0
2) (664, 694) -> 682.0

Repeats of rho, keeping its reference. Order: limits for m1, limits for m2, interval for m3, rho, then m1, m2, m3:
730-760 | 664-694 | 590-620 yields 0.000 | 0.00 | 0.019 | -0.01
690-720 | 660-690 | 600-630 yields 0.002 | -0.15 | 0.017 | -0.01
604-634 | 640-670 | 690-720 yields -0.006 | 0.06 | 0.014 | -0.07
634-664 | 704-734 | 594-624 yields 0.000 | -0.02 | 0.037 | -0.01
